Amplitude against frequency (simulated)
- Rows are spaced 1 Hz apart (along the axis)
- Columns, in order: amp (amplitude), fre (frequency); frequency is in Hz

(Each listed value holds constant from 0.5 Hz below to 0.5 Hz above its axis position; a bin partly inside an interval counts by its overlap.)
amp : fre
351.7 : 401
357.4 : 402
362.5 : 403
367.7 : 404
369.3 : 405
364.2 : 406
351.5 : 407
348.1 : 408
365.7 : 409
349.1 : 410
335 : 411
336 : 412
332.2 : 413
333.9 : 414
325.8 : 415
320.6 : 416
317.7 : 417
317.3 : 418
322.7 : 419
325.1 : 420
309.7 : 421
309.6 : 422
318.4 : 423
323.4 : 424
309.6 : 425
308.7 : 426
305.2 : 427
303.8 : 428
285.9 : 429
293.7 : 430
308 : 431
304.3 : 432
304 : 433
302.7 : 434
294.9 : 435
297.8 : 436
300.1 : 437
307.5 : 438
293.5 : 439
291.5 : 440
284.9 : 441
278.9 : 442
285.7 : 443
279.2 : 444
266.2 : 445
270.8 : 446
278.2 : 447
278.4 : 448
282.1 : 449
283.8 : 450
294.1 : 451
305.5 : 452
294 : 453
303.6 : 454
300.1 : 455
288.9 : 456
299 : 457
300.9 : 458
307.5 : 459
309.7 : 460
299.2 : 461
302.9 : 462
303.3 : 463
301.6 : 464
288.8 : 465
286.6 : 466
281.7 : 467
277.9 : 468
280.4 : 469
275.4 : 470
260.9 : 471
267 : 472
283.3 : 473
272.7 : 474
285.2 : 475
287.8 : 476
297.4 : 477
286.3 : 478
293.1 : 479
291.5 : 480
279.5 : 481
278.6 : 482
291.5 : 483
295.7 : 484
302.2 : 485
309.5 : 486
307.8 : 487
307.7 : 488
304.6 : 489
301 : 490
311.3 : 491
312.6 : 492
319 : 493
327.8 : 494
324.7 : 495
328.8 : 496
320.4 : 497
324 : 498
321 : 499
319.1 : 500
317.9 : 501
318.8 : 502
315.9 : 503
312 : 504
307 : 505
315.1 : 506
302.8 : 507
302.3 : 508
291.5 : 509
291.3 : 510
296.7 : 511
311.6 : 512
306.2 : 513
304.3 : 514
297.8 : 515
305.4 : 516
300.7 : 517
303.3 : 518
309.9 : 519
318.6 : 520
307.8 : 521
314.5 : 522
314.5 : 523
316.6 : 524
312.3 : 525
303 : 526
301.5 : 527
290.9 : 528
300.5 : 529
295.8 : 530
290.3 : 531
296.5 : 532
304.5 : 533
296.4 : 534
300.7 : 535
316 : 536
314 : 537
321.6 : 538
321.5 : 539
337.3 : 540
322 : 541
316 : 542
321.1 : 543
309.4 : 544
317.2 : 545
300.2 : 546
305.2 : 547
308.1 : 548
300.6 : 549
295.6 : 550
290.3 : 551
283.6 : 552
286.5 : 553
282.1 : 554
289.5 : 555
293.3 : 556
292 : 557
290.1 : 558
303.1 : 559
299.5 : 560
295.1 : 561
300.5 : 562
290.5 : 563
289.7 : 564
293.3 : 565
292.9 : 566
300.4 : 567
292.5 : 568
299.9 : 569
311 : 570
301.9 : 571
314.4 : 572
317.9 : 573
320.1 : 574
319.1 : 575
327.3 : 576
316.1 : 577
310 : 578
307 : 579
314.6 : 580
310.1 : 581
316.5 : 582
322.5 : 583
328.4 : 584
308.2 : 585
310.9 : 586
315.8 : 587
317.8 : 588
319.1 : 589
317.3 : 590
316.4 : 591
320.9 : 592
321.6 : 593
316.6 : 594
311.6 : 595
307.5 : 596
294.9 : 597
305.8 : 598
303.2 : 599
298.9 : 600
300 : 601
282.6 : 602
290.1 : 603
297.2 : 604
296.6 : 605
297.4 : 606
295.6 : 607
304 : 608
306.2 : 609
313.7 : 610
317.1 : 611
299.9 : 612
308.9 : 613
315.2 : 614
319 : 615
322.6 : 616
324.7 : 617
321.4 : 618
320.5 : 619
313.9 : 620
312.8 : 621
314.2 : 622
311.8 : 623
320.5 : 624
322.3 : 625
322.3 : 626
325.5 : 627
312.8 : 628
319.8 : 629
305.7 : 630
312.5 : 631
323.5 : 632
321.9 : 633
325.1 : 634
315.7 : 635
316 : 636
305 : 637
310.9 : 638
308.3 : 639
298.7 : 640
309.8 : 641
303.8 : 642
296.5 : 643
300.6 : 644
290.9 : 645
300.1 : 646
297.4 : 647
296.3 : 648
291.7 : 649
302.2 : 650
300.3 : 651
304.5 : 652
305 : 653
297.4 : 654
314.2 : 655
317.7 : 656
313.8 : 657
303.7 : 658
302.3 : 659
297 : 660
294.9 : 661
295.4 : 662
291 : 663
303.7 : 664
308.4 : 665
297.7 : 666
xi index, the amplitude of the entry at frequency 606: 297.4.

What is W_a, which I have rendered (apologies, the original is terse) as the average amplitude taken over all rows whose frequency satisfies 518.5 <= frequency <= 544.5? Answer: 310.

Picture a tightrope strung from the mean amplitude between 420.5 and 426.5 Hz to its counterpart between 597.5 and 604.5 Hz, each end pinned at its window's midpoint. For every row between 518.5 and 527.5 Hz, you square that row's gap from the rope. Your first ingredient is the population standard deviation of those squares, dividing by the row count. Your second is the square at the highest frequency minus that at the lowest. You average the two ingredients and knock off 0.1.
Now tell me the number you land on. 22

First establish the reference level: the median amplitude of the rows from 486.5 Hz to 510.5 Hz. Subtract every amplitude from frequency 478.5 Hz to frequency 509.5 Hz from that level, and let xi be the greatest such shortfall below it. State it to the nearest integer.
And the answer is 35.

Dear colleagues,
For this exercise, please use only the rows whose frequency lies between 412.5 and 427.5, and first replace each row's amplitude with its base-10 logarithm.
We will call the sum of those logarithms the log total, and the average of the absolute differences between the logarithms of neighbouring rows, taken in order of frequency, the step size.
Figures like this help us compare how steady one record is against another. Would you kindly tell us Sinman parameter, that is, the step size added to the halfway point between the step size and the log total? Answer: 18.8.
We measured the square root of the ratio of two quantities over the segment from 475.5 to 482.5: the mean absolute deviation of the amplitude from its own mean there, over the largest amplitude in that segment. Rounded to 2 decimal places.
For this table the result 0.13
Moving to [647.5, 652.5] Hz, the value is 0.11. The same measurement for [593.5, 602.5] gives 0.15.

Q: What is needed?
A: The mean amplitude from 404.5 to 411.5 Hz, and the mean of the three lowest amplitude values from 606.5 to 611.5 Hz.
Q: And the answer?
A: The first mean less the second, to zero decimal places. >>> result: 53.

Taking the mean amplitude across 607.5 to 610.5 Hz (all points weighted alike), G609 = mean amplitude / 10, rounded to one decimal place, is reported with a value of 30.8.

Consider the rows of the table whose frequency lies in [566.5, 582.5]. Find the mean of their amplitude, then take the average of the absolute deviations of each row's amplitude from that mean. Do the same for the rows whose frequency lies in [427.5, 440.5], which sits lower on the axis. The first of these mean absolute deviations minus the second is 1.4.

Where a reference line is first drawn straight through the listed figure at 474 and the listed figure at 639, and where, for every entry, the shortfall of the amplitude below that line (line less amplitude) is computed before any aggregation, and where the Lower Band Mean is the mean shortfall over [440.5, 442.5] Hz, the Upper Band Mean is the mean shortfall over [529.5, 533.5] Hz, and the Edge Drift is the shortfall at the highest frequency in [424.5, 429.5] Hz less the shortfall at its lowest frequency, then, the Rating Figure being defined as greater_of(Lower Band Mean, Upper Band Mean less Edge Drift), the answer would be -16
